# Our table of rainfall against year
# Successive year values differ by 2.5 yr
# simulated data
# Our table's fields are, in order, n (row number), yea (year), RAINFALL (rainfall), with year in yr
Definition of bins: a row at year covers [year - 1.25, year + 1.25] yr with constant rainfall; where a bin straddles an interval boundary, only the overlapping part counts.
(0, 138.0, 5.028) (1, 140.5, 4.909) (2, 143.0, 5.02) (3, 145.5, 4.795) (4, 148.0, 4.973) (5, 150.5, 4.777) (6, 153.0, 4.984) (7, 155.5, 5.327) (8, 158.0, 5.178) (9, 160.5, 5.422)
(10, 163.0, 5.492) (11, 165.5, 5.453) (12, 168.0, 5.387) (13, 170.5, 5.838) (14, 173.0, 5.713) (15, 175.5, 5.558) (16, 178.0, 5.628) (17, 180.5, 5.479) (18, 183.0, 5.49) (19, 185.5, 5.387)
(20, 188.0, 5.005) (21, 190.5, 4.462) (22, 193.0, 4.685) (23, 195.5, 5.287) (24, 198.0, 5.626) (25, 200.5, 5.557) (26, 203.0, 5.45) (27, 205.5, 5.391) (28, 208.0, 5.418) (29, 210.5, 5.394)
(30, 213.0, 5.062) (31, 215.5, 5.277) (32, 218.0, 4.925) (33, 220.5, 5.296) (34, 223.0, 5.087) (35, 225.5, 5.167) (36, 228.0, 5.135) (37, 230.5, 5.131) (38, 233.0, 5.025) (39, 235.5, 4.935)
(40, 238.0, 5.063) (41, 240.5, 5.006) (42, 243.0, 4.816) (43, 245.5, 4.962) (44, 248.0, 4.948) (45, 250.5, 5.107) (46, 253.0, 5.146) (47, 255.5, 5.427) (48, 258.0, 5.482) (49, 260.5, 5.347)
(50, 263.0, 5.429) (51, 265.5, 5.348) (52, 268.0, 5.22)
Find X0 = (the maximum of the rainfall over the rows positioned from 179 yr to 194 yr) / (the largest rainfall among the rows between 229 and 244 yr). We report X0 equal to 1.07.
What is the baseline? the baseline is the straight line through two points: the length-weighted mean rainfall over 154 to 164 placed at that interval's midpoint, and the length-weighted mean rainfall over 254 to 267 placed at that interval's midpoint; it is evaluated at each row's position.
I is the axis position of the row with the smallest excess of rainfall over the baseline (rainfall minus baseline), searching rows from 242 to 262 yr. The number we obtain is 243.0 yr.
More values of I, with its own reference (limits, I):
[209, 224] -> 218.0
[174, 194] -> 190.5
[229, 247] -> 243.0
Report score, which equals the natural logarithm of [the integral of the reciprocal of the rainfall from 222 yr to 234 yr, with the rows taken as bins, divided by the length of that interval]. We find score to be -1.63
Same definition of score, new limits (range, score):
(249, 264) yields -1.67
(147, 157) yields -1.61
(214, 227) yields -1.64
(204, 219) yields -1.66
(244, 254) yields -1.62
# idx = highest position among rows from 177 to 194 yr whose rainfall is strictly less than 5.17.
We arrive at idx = 193.0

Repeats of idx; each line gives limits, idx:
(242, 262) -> 253.0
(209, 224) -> 223.0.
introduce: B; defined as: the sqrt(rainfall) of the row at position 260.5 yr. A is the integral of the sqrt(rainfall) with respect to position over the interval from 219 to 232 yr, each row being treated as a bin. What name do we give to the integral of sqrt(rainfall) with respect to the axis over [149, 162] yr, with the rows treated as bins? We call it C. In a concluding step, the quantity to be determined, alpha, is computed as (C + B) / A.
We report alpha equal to 1.08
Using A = 29.5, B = 2.31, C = 29.5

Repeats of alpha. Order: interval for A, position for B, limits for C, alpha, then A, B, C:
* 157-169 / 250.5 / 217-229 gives 1.06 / 27.9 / 2.26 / 27.2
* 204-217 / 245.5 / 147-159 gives 0.97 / 29.9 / 2.23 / 27.0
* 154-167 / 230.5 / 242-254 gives 0.97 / 30.1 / 2.27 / 26.8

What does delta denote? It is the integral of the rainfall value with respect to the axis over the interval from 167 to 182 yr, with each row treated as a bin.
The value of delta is 84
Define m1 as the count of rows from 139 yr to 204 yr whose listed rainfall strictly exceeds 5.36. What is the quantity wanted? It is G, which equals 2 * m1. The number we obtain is 28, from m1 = 14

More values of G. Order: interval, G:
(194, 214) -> 12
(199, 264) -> 16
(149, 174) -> 12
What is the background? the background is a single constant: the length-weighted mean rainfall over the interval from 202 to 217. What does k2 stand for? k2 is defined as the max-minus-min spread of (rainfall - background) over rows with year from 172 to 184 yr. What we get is 0.2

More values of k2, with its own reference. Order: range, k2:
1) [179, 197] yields 1.0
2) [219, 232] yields 0.2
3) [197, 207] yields 0.2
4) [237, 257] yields 0.6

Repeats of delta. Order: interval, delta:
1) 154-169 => 81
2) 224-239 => 76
